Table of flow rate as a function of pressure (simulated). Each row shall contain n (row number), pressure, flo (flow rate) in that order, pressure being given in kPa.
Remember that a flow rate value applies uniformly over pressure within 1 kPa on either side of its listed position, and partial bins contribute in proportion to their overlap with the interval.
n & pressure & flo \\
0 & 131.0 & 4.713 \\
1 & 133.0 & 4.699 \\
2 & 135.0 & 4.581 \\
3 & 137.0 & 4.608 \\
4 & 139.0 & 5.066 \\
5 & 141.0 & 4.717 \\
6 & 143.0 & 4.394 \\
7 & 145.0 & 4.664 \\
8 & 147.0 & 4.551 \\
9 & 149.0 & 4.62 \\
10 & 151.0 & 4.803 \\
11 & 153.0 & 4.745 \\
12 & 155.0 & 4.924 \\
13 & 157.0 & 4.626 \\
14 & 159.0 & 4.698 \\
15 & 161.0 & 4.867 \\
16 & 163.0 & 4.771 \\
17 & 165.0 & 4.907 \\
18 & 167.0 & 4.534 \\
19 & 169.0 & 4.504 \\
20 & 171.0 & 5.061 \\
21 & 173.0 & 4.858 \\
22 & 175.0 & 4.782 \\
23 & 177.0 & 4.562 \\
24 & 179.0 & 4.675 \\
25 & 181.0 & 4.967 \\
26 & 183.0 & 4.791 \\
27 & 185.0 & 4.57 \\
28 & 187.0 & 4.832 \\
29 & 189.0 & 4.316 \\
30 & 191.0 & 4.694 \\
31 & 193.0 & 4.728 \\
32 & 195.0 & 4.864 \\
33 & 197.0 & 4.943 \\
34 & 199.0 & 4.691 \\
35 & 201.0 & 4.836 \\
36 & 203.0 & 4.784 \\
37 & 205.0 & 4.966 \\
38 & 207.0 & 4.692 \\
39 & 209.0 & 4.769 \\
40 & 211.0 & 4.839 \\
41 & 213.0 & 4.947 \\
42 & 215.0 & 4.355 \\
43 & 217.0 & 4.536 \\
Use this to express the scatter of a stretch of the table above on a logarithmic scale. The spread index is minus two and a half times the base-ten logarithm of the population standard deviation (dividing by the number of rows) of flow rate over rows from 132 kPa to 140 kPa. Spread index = 1.78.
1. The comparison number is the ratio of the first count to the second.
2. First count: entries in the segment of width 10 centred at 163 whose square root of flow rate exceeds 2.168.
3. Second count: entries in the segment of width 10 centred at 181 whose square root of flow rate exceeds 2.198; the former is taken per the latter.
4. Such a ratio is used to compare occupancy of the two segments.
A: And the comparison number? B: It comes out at 3.0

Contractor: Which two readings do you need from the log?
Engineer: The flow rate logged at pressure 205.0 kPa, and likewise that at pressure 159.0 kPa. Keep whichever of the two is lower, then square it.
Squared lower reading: 22.1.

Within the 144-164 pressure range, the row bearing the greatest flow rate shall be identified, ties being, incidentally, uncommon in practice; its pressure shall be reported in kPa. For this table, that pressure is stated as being 155.0 kPa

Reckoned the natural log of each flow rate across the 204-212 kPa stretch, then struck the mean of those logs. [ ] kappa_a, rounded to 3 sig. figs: 1.57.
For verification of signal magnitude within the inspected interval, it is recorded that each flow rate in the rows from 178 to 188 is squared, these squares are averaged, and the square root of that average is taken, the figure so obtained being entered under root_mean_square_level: 4.77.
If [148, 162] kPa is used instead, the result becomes 4.76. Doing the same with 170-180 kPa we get 4.79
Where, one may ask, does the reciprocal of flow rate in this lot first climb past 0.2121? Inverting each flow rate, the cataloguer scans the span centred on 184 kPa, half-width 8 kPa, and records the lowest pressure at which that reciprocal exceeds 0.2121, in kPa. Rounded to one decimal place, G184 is 177.0 kPa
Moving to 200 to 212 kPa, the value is 207.0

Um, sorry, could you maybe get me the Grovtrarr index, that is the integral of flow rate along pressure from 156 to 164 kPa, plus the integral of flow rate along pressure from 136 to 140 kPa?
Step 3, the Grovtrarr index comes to 57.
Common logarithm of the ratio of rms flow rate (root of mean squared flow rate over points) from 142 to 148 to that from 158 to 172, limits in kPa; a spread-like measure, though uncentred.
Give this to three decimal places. -0.021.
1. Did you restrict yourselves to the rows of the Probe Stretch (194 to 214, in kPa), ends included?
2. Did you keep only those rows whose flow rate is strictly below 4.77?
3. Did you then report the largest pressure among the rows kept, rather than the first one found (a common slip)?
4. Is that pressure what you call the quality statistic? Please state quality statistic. 209.0 kPa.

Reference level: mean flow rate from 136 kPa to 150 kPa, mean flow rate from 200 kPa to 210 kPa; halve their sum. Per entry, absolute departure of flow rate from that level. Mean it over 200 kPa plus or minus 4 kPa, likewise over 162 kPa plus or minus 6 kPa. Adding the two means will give 0.22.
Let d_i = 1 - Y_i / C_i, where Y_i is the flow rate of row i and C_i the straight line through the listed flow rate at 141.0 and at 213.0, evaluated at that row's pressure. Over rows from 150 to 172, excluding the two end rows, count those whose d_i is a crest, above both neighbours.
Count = 4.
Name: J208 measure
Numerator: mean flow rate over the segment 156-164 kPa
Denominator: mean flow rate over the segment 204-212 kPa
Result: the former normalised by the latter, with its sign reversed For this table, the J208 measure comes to -0.984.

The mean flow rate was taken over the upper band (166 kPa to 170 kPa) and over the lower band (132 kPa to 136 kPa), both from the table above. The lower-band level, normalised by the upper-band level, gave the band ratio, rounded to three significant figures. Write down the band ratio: 1.03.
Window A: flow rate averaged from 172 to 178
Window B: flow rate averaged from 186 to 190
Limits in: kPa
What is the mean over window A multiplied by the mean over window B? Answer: 21.7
